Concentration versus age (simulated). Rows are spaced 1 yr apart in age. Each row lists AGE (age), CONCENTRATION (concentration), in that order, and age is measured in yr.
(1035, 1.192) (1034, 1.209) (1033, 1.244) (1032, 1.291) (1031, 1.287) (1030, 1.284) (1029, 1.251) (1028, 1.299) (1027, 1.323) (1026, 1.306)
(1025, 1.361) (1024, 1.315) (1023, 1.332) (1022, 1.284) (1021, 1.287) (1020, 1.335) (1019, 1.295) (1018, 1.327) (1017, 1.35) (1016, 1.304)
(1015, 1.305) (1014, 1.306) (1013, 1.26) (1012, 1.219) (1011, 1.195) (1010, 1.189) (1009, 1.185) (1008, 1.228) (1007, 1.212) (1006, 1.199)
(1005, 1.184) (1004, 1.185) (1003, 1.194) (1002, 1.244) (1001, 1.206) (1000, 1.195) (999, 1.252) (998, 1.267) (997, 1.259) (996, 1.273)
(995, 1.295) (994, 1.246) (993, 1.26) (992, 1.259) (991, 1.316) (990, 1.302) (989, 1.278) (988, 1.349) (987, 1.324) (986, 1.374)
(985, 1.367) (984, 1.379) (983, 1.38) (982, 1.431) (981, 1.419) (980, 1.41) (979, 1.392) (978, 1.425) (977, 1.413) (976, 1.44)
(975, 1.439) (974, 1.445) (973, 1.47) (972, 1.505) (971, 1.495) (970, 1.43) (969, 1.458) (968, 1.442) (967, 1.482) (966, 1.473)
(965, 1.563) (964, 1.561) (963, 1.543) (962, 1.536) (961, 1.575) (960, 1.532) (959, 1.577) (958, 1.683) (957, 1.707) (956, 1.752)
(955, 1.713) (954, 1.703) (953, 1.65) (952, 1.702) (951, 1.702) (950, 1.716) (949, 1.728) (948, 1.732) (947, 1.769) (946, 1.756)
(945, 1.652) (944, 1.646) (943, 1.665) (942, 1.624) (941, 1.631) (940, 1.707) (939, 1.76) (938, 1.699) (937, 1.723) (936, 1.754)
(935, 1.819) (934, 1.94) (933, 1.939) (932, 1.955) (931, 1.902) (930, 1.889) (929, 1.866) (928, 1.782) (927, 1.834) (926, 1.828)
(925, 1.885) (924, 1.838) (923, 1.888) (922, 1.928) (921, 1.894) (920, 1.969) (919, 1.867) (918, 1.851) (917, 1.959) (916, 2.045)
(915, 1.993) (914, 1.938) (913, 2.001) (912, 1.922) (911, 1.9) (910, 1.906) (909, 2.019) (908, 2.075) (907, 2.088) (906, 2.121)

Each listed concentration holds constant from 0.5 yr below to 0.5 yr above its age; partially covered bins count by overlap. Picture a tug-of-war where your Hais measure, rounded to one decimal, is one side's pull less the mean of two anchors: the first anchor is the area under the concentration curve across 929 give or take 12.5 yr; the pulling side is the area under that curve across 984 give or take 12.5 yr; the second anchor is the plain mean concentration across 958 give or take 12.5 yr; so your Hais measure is 10.3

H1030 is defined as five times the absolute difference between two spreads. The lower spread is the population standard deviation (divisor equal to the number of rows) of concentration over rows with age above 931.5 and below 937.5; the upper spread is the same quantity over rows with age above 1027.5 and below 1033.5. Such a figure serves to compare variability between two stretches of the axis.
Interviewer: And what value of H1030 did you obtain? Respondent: 0.37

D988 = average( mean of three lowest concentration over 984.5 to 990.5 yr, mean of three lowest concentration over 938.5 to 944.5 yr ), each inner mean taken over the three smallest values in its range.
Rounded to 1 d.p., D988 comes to 1.5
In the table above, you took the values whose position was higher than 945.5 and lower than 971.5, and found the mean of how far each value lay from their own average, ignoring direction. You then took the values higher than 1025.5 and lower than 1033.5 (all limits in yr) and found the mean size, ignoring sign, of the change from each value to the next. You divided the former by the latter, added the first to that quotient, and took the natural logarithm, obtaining 1.4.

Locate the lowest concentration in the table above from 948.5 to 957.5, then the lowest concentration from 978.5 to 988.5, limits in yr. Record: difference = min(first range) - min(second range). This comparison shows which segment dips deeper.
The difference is 0.33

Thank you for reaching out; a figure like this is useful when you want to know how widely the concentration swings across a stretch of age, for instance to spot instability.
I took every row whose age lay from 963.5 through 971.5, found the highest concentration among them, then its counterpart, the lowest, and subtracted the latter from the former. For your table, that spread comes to 0.13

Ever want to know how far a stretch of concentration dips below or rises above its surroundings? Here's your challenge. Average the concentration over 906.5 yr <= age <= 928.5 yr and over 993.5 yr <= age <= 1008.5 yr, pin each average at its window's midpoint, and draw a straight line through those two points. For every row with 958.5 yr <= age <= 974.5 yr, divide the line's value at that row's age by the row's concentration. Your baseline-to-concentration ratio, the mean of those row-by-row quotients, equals 1.01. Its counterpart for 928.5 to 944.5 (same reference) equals 1.00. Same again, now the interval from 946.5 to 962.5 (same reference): 0.97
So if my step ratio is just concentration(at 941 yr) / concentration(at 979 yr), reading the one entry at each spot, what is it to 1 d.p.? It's 1.2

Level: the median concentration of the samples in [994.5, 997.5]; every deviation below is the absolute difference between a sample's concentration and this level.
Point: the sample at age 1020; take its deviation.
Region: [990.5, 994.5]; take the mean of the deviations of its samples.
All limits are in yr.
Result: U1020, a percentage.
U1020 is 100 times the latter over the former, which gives 39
